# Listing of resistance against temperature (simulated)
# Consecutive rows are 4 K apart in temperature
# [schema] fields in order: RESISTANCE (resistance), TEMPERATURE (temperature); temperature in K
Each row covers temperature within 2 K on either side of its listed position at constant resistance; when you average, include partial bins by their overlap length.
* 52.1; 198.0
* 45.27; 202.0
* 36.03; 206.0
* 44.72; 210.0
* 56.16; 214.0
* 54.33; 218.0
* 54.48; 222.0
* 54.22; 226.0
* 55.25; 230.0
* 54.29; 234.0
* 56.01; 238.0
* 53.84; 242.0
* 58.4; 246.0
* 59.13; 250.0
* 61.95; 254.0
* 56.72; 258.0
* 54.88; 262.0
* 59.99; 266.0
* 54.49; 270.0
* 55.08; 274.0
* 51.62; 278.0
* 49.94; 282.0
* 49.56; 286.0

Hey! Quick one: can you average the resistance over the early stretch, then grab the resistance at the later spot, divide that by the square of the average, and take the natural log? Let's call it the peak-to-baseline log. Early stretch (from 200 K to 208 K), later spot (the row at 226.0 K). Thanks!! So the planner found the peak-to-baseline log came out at -3.42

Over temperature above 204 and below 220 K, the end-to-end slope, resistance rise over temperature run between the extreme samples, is 1.5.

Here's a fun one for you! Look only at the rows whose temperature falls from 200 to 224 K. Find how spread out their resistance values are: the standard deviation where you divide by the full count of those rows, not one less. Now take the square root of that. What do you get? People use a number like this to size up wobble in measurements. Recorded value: 2.7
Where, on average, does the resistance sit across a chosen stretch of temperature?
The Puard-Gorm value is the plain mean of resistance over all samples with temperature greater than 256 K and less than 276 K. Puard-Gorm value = 56.2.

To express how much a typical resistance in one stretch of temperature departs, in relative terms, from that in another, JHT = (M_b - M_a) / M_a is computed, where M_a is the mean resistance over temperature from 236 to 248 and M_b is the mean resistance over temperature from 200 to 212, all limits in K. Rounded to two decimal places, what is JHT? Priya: -0.25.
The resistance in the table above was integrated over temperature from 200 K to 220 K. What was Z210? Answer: 946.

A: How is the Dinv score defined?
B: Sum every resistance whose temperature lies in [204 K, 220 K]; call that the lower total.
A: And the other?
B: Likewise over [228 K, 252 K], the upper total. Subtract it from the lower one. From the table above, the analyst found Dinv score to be -146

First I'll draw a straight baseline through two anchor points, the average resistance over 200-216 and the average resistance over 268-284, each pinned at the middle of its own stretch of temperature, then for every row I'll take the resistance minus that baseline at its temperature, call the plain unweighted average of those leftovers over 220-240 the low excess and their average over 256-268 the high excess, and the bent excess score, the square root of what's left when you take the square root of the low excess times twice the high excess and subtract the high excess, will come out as 1.78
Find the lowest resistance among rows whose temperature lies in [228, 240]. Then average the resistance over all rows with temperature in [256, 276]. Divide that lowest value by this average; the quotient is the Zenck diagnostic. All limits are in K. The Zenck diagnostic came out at 0.97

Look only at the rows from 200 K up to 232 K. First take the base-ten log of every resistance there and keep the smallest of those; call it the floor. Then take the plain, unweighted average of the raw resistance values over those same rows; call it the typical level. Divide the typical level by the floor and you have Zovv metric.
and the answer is 32.2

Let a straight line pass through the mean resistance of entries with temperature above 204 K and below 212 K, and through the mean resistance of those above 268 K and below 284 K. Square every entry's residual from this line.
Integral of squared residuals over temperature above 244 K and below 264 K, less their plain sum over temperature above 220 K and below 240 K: 1424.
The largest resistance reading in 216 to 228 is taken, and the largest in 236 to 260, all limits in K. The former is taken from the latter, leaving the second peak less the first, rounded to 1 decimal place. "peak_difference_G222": 7.5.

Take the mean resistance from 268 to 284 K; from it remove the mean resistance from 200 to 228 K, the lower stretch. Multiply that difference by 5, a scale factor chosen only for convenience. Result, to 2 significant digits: 17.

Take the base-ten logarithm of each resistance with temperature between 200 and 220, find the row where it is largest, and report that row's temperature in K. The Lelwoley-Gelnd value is 214.0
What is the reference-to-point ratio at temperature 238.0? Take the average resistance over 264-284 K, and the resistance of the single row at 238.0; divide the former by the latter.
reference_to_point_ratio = 0.97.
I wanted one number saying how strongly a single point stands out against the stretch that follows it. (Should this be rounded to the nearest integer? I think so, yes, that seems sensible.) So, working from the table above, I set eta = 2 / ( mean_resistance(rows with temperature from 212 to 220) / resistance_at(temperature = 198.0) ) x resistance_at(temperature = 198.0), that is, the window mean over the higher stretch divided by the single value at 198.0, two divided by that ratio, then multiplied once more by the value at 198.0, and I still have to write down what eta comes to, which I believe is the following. 98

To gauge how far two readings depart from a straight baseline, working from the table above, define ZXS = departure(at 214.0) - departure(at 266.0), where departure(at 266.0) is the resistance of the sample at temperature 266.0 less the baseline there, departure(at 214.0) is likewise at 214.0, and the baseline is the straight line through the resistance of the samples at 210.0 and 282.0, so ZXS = -0.1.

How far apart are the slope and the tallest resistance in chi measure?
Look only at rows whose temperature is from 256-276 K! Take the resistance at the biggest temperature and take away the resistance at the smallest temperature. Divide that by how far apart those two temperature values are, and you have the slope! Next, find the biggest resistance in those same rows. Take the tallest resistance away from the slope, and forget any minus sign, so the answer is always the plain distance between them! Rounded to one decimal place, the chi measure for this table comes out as 60.1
